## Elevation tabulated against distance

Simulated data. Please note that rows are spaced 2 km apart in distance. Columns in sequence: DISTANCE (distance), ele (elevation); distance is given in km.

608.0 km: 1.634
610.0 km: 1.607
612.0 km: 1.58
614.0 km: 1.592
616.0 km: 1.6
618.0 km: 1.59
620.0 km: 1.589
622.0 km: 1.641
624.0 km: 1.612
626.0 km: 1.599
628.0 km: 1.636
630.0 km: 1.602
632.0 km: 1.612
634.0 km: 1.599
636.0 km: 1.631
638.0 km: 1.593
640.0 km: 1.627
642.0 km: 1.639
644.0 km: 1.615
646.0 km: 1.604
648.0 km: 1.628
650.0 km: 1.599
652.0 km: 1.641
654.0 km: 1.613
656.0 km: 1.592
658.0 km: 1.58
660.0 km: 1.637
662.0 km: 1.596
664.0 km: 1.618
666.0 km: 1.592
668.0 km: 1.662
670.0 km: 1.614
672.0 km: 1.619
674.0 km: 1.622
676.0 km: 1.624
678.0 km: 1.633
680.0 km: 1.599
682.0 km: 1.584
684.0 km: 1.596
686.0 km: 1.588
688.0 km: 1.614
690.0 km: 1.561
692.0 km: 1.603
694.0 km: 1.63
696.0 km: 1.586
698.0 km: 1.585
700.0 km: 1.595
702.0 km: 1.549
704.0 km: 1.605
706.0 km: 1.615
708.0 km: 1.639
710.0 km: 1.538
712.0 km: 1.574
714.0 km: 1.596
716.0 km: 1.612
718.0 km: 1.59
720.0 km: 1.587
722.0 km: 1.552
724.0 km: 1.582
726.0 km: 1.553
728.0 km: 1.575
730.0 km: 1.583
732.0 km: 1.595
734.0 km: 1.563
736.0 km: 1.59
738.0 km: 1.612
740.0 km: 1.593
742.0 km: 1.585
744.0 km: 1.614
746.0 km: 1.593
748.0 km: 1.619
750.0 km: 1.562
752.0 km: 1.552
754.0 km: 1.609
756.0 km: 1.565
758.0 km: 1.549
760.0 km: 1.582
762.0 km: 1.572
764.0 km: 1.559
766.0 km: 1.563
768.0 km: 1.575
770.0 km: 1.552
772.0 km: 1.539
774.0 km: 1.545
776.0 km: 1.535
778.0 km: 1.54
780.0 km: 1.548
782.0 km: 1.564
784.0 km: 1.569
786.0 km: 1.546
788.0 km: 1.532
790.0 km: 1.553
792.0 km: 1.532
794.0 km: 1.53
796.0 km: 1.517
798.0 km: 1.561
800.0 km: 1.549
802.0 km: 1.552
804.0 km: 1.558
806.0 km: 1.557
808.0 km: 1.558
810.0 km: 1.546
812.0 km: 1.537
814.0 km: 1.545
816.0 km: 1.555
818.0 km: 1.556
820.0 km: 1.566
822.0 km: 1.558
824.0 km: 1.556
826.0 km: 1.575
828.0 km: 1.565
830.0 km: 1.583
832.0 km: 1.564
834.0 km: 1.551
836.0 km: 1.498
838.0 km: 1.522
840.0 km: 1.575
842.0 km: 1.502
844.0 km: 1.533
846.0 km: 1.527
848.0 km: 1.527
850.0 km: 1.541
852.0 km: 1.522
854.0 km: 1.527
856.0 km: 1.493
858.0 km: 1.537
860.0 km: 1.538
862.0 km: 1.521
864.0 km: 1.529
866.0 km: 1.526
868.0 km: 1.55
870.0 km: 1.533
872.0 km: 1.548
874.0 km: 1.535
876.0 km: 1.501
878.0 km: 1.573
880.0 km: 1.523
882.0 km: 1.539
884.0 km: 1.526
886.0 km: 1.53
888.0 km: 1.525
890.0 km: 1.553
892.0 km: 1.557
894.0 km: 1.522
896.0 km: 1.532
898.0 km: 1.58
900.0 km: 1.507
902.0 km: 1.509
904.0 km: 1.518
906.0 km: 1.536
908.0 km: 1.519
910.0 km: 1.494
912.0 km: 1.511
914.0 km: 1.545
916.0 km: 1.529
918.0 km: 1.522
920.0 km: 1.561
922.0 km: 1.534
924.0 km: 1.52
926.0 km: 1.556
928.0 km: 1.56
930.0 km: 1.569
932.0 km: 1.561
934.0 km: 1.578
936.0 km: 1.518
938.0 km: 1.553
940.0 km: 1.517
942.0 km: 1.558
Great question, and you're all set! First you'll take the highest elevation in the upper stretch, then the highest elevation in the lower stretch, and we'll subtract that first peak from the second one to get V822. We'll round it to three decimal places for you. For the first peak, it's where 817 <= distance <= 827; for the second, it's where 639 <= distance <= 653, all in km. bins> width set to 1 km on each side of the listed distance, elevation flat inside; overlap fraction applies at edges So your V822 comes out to 0.066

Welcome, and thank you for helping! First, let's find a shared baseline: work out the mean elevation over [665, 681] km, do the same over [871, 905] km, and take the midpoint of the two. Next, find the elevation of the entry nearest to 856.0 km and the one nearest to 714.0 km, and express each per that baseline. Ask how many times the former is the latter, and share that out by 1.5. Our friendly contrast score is 0.624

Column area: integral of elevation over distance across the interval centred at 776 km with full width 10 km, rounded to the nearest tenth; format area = 15.4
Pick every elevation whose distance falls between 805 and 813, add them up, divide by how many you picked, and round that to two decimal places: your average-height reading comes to 1.55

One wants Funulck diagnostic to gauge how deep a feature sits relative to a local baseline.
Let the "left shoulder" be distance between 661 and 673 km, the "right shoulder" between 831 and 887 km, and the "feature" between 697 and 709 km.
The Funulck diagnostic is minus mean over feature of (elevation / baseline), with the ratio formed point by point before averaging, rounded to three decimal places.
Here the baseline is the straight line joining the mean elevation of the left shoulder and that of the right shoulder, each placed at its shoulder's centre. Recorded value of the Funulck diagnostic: -0.998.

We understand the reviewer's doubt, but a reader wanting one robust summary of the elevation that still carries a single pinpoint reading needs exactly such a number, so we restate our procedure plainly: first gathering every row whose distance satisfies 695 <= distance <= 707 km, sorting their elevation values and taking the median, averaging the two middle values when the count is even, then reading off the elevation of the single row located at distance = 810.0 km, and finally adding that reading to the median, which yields 3.14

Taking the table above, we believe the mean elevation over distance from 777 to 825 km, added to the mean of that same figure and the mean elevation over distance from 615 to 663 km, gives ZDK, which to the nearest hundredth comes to 3.13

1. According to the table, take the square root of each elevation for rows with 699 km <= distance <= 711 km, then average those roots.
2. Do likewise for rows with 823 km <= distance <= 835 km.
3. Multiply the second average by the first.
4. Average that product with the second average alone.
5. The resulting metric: 1.41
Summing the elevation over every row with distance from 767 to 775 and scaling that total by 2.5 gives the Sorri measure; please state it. 15.53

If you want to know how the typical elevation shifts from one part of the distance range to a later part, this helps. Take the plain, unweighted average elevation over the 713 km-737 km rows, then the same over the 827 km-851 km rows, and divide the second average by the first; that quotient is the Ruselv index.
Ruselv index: 0.97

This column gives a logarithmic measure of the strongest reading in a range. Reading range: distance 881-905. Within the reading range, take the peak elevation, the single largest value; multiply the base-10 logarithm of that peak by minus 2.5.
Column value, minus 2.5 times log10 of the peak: -0.497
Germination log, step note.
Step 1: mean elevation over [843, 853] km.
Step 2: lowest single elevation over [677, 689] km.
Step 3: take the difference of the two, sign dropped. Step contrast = 0.054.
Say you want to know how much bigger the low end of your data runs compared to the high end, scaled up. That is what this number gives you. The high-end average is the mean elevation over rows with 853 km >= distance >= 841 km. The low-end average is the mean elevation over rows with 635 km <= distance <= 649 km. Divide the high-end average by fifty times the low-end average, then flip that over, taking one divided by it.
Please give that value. 53.1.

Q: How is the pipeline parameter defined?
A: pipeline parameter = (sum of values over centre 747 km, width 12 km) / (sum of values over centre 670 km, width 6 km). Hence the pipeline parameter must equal 1.9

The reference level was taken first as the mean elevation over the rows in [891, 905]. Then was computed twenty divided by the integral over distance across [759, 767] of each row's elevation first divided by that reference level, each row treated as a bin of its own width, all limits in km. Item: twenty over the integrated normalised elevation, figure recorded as 2.44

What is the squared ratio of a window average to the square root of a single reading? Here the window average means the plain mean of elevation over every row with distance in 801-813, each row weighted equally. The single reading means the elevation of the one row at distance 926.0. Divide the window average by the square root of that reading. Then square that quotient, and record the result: 1.55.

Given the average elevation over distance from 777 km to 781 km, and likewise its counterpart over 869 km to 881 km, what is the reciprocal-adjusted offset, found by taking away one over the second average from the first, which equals 0.89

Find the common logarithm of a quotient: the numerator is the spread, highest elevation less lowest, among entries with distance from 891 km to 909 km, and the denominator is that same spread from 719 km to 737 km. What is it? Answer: 0.23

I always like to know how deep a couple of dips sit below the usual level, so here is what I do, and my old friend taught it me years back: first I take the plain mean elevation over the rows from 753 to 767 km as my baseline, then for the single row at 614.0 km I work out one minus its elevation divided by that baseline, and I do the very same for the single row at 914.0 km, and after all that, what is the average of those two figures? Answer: 0.002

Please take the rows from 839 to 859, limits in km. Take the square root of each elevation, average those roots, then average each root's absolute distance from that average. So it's 0.0058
